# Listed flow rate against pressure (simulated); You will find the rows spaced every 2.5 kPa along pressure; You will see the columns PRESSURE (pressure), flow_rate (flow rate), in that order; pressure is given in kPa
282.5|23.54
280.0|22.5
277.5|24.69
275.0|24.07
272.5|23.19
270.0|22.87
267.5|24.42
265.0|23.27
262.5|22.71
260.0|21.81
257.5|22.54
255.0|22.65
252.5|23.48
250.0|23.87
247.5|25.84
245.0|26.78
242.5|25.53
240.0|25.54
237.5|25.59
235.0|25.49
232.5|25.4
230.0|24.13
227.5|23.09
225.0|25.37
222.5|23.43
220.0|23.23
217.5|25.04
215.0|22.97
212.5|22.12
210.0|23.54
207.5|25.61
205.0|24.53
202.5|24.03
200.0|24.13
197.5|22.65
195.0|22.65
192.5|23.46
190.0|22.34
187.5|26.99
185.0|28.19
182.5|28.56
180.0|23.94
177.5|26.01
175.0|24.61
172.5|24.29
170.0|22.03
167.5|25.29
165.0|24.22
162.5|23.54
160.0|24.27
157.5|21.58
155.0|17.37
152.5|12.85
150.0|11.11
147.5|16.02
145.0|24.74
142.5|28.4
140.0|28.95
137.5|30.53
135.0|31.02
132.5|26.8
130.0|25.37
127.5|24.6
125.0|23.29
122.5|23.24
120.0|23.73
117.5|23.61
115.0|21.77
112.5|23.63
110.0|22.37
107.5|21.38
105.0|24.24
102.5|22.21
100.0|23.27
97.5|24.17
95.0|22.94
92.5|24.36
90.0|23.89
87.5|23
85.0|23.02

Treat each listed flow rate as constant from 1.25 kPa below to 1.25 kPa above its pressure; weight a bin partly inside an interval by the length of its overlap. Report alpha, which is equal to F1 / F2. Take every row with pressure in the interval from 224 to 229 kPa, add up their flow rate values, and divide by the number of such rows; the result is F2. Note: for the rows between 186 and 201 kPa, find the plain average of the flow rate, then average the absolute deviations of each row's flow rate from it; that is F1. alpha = 0.051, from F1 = 1.2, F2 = 24.2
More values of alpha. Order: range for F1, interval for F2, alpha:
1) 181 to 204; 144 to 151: 0.121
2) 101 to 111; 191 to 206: 0.036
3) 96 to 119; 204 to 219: 0.038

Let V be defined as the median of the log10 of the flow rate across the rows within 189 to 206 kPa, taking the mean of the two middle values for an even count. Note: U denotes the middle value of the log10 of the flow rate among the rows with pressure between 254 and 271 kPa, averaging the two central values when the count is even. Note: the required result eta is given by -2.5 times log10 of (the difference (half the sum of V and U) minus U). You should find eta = 5.4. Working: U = 1.36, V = 1.37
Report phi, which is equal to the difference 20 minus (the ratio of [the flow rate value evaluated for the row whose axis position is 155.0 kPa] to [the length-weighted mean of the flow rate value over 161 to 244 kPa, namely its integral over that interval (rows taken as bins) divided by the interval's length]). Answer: 19.3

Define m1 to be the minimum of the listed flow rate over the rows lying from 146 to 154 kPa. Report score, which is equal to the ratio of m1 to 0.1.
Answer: 111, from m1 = 11.11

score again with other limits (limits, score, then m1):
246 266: 218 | 21.81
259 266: 218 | 21.81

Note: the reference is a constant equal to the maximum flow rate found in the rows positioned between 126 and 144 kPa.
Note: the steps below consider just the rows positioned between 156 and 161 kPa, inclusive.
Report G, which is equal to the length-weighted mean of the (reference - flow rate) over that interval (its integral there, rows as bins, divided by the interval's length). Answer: 8.4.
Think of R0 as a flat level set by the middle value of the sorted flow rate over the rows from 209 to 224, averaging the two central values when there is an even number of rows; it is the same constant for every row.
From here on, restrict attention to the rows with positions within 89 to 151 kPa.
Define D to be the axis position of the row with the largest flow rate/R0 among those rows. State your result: 135.0 kPa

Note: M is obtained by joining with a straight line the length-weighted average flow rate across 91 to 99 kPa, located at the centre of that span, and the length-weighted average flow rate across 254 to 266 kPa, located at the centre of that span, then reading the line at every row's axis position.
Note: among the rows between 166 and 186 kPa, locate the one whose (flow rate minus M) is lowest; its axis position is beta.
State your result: 170.0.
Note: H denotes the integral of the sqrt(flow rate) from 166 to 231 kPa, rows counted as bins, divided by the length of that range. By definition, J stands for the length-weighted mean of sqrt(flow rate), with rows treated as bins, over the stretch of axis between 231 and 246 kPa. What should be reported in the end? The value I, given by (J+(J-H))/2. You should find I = 2.60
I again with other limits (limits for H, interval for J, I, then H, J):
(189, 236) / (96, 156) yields 2.34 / 4.88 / 4.78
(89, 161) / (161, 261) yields 2.54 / 4.79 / 4.93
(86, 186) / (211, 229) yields 2.44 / 4.84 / 4.86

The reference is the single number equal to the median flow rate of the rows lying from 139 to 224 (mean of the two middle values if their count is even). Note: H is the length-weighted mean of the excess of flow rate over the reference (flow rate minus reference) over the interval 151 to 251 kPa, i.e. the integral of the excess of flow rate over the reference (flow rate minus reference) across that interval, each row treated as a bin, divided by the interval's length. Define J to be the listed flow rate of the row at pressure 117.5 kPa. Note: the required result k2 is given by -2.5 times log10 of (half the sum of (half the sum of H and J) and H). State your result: -1.9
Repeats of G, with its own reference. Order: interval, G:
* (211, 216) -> 8.4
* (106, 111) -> 9.1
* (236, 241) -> 5.5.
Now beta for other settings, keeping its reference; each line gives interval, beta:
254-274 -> 260.0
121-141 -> 122.5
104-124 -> 107.5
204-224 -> 212.5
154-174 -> 155.0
